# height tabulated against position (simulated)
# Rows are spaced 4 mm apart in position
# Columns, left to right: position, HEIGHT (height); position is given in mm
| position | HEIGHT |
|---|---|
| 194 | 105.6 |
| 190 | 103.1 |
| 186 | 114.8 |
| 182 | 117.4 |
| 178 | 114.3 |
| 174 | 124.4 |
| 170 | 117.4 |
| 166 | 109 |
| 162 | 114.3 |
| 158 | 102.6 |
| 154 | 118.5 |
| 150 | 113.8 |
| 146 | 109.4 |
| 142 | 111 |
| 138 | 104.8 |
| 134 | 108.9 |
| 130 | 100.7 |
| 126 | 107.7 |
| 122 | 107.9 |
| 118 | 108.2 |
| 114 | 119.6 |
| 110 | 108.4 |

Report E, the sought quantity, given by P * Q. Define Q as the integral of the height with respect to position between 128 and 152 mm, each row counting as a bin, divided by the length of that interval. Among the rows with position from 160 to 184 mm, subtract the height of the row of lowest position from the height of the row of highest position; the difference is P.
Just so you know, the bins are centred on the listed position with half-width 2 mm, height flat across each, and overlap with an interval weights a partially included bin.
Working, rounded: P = 3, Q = 108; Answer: 335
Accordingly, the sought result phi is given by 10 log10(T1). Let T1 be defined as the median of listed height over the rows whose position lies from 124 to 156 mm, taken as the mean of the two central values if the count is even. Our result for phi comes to 20.4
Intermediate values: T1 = 109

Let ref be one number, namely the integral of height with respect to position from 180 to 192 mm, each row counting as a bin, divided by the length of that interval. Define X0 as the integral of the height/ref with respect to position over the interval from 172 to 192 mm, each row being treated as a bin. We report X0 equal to 20.5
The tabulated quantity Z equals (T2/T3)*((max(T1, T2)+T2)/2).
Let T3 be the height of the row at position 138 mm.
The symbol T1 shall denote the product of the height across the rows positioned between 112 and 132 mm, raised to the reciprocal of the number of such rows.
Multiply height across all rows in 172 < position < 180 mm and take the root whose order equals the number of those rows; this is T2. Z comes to 136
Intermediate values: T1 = 109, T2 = 119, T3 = 104.8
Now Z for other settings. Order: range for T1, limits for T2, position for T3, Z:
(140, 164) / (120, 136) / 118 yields 107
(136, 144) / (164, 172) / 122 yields 119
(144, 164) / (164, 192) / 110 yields 120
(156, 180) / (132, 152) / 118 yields 113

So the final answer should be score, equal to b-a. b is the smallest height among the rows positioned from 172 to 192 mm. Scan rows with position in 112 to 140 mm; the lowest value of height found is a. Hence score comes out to 2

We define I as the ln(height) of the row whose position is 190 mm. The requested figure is 4.636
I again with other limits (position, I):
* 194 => 4.660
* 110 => 4.686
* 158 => 4.631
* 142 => 4.710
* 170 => 4.766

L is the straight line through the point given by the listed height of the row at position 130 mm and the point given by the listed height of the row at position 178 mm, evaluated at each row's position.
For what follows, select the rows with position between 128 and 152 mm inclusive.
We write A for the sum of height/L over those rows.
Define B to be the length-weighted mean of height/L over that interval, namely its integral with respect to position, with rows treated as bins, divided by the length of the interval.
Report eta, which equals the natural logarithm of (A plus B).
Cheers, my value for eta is 2.0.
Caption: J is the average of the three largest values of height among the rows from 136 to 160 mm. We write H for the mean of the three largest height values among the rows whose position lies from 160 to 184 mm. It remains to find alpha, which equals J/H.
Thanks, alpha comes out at 0.96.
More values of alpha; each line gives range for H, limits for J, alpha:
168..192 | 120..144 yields 0.91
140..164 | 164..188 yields 1.04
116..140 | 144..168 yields 1.07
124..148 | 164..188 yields 1.09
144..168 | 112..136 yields 0.97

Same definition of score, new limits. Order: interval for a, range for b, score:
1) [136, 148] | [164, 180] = 4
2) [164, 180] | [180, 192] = -6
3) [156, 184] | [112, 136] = -2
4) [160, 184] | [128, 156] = -8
